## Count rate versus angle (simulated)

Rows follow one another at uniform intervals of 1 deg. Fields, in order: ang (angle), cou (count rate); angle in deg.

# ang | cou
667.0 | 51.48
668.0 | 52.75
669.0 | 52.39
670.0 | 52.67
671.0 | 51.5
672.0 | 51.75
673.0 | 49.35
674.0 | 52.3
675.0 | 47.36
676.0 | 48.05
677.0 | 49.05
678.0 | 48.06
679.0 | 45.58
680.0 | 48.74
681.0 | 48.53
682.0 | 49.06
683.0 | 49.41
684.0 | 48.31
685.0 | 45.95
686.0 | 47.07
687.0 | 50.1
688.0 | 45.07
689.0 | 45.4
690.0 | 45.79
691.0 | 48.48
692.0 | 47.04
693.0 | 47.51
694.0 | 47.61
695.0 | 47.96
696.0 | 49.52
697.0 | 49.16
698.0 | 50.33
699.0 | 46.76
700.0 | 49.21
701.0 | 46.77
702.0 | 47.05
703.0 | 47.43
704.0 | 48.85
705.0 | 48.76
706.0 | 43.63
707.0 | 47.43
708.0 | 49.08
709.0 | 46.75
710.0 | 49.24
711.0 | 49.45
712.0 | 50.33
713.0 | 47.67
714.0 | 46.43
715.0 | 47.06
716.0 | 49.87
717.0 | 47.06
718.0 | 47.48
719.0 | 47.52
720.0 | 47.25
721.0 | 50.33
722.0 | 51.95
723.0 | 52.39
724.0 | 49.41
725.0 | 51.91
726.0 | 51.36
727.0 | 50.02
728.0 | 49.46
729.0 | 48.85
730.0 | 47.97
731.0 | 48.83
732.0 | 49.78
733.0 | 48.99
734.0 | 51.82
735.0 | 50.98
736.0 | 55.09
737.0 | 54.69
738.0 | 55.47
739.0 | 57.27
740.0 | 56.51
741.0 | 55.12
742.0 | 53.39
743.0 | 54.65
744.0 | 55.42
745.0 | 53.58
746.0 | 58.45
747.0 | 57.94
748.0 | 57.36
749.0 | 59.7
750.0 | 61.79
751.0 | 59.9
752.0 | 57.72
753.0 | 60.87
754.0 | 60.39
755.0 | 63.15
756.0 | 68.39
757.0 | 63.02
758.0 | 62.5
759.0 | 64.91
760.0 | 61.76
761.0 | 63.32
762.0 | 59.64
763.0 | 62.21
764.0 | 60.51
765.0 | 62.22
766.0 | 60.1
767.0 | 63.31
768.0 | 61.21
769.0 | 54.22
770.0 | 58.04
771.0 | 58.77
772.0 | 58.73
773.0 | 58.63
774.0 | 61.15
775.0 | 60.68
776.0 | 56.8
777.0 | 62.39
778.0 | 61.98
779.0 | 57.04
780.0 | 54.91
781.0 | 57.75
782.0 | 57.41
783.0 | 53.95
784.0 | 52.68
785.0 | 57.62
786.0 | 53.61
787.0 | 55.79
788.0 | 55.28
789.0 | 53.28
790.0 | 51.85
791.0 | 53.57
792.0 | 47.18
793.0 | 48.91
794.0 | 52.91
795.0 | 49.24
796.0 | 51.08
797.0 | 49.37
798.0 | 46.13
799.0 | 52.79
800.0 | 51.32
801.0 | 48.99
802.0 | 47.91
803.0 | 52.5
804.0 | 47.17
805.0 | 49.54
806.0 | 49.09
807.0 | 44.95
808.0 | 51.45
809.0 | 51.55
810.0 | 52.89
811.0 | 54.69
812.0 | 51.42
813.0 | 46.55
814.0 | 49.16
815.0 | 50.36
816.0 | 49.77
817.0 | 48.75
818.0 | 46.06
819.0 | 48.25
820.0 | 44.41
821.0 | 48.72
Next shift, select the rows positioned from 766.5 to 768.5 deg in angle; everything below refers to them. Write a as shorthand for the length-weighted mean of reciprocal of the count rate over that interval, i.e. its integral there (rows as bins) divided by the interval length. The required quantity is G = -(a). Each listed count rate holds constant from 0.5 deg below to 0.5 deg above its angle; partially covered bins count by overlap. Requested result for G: -0.0161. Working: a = 0.0161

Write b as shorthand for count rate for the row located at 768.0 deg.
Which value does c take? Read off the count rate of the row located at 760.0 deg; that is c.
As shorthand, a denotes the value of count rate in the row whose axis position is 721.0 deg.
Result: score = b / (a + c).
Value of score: 0.55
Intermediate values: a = 50.33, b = 61.21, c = 61.76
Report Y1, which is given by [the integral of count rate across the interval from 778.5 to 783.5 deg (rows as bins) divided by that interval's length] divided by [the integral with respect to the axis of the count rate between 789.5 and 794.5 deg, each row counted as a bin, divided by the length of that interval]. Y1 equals 1.10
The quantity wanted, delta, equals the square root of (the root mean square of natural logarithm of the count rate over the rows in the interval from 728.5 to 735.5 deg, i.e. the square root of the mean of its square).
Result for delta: 1.976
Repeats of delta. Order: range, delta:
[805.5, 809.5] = 1.974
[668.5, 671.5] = 1.989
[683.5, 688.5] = 1.964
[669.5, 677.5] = 1.979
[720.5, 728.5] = 1.982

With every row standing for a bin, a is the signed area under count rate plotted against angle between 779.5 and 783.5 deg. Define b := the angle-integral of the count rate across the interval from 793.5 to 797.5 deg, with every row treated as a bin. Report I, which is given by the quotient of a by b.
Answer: 1.11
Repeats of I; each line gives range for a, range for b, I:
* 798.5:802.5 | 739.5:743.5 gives 0.92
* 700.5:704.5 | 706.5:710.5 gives 0.99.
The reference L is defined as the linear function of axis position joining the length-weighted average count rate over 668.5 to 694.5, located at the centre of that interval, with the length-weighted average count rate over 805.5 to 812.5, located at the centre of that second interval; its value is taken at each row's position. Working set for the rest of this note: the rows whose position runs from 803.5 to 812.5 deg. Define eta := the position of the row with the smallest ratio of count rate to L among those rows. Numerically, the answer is 807.0 deg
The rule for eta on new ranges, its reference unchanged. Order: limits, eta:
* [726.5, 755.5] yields 730.0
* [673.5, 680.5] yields 679.0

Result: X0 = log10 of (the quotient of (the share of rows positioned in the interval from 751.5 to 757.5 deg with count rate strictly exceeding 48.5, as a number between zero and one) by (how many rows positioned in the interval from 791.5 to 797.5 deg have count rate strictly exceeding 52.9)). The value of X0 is 0.0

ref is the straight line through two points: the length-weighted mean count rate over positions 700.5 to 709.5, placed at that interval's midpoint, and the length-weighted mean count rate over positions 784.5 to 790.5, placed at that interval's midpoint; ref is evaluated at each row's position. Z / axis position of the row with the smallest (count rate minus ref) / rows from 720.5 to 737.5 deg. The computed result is 730.0 deg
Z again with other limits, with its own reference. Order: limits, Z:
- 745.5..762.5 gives 748.0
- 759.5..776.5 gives 769.0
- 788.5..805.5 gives 798.0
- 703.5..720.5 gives 706.0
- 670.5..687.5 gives 685.0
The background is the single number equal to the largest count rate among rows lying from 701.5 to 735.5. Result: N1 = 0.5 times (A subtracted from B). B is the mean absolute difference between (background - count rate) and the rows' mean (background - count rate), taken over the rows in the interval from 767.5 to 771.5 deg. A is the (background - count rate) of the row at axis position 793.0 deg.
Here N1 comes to -0.8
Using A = 3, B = 1.9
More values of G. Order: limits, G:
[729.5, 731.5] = -0.0207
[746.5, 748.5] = -0.0173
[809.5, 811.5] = -0.0186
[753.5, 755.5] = -0.0162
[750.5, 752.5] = -0.0170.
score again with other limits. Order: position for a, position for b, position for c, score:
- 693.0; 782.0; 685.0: 0.61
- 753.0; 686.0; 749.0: 0.39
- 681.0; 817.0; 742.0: 0.48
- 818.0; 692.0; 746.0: 0.45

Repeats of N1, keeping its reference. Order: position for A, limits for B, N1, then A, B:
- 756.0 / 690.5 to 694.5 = 8.2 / -16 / 0.4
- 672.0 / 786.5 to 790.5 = 0.4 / 1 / 1.5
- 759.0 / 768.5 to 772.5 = 7.1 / -13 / 1.6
